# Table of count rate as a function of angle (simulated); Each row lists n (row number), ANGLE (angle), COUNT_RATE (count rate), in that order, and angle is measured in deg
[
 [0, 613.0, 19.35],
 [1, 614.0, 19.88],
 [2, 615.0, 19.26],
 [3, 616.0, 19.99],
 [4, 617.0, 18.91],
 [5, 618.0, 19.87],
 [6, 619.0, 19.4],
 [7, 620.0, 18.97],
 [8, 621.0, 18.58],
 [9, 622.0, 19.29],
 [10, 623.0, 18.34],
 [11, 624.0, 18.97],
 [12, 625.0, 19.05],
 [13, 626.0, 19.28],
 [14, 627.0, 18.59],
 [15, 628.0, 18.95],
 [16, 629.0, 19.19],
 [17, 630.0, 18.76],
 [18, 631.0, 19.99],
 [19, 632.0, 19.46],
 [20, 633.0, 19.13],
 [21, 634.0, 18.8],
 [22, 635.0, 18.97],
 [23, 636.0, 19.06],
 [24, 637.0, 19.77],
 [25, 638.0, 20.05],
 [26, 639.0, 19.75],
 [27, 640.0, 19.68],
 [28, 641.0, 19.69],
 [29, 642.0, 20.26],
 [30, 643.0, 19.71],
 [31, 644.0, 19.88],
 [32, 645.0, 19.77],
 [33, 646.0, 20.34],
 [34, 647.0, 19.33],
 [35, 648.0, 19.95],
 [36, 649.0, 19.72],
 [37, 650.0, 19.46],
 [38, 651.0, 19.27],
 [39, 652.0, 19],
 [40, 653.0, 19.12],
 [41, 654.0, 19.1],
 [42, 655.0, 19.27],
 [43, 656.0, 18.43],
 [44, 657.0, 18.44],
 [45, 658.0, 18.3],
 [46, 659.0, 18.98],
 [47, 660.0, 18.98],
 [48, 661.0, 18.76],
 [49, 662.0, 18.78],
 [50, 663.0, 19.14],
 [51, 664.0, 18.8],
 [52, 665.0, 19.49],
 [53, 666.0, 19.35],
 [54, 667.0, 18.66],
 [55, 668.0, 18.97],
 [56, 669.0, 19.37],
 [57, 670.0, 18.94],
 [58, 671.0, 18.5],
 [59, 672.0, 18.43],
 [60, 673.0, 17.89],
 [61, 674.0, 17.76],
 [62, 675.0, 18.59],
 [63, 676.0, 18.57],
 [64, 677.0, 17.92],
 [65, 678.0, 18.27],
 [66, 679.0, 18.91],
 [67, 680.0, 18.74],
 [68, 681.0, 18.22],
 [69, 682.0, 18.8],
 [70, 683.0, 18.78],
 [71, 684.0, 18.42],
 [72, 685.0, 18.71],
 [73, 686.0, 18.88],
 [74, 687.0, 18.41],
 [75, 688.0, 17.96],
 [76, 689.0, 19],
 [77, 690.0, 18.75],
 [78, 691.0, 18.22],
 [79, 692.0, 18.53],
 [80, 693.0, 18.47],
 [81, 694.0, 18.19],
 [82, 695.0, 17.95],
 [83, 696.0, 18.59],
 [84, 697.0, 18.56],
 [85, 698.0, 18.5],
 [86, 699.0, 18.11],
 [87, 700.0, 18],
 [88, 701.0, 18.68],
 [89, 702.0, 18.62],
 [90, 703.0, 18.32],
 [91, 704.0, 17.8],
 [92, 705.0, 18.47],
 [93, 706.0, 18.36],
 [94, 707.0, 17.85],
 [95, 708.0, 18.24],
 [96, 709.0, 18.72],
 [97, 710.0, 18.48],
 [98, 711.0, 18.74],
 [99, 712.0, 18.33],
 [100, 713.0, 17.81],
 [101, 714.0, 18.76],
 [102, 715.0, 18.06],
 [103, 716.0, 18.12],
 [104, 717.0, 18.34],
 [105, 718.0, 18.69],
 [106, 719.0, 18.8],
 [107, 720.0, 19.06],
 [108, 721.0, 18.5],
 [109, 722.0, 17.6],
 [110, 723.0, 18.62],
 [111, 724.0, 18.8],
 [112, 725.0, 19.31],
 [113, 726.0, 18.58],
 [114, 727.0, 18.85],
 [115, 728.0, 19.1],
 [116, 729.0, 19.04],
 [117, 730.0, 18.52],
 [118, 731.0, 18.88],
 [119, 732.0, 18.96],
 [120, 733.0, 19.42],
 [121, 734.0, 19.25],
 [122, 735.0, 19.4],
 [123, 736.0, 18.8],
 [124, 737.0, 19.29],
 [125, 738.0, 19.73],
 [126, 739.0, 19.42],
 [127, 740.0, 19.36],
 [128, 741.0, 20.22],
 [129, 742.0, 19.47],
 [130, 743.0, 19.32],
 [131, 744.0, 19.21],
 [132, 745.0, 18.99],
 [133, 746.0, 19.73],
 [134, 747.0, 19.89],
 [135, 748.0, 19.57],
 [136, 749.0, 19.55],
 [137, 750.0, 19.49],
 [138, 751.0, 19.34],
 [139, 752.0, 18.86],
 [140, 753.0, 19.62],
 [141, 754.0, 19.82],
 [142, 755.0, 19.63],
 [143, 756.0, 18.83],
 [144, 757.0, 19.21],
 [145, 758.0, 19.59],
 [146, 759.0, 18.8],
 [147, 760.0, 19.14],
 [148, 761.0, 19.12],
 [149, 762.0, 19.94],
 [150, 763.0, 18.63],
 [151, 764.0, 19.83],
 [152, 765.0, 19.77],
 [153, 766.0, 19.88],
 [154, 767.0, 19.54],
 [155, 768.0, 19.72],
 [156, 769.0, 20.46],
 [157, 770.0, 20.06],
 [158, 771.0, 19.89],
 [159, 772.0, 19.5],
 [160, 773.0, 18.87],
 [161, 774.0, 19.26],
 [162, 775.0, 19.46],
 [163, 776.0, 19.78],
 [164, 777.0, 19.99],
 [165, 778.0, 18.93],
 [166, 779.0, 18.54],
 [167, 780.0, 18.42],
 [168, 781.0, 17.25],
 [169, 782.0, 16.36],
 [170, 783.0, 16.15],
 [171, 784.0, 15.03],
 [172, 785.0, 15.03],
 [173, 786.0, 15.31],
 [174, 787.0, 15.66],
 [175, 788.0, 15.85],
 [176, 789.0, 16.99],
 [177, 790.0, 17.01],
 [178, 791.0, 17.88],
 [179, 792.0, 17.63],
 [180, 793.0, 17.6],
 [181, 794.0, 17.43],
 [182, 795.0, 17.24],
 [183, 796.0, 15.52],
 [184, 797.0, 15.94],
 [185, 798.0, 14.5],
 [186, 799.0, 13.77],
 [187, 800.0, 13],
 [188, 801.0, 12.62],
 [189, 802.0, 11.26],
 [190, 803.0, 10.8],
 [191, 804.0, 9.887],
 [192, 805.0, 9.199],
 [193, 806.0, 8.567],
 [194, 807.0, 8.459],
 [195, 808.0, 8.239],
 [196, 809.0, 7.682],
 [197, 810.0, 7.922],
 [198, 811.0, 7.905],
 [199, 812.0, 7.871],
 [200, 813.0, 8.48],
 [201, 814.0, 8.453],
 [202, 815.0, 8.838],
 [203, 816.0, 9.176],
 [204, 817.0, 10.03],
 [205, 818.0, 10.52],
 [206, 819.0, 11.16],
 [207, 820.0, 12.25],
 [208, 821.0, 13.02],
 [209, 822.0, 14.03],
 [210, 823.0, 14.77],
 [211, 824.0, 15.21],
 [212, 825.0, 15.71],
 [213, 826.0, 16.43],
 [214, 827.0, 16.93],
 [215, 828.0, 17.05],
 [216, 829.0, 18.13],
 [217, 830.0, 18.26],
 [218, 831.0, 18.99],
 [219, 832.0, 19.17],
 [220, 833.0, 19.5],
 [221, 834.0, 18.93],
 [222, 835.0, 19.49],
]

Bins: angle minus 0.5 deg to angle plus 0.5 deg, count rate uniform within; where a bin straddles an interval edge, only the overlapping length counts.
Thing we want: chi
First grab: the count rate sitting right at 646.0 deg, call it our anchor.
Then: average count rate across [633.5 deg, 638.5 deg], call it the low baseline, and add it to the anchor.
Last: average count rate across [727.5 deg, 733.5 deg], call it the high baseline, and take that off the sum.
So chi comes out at 20.7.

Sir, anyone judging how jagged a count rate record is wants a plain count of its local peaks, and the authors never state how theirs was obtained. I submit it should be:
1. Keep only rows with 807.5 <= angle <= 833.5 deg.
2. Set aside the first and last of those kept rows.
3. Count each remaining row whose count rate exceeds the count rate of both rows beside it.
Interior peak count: 2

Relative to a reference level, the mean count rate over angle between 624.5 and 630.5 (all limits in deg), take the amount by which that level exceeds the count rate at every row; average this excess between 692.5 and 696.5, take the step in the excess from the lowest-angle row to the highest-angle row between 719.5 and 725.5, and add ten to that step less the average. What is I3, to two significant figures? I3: 9.1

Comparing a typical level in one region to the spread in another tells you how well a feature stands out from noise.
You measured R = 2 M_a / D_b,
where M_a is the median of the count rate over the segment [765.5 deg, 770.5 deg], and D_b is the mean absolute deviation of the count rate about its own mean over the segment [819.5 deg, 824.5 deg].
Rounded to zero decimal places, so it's 41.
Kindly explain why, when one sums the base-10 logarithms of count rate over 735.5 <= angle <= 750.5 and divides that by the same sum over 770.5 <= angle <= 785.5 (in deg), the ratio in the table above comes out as 1.03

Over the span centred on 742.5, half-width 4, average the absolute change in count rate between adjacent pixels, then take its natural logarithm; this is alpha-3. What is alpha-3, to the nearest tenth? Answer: -0.9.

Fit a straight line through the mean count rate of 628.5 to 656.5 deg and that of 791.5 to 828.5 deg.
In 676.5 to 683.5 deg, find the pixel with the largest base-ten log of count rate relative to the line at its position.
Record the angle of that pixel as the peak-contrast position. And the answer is 683.0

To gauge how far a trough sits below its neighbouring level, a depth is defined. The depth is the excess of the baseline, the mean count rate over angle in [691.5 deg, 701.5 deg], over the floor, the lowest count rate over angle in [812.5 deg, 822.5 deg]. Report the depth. 10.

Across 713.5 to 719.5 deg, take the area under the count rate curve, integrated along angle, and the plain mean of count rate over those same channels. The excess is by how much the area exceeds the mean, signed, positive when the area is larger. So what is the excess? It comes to 92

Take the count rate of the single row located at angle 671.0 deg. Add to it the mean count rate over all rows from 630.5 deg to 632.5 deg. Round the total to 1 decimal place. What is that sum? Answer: 38.2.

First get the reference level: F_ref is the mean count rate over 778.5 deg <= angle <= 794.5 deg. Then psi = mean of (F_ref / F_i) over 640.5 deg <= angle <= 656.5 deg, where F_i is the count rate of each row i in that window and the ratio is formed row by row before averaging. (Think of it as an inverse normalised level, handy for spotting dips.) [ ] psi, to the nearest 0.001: 0.859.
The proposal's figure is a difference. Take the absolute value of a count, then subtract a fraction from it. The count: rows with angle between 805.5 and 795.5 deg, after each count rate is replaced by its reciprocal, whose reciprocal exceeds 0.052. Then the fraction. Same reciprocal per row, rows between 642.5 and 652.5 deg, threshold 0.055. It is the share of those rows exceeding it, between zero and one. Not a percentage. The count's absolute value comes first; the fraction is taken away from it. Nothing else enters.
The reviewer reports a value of 10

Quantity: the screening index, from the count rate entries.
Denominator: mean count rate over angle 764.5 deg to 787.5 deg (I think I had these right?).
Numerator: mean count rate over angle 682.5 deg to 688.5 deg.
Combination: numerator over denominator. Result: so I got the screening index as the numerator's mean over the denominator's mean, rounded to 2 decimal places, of 1.01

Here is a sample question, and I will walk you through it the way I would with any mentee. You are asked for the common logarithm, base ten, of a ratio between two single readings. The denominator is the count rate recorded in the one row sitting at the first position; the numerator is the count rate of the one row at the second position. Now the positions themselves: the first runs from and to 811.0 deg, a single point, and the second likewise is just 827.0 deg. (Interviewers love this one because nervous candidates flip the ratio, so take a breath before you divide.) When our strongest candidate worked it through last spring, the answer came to 0.33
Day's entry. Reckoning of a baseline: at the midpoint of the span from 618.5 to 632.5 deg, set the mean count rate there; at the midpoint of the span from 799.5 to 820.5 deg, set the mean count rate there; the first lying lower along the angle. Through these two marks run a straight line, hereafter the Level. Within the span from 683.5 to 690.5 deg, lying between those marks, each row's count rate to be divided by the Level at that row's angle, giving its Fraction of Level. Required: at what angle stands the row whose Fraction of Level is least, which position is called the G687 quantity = 688.0 deg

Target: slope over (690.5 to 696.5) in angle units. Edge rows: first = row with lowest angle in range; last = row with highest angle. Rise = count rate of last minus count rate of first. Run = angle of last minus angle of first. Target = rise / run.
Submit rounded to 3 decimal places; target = 0.074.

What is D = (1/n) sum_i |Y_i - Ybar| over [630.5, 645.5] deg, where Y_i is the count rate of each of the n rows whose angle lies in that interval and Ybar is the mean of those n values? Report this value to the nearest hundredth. 0.34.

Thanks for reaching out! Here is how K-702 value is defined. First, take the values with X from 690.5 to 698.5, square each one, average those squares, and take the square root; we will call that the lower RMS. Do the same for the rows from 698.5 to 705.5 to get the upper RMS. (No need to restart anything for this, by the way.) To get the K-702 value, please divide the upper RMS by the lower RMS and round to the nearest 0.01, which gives 1.00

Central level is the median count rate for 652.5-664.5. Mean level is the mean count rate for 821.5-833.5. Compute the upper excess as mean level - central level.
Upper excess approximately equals -1.9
